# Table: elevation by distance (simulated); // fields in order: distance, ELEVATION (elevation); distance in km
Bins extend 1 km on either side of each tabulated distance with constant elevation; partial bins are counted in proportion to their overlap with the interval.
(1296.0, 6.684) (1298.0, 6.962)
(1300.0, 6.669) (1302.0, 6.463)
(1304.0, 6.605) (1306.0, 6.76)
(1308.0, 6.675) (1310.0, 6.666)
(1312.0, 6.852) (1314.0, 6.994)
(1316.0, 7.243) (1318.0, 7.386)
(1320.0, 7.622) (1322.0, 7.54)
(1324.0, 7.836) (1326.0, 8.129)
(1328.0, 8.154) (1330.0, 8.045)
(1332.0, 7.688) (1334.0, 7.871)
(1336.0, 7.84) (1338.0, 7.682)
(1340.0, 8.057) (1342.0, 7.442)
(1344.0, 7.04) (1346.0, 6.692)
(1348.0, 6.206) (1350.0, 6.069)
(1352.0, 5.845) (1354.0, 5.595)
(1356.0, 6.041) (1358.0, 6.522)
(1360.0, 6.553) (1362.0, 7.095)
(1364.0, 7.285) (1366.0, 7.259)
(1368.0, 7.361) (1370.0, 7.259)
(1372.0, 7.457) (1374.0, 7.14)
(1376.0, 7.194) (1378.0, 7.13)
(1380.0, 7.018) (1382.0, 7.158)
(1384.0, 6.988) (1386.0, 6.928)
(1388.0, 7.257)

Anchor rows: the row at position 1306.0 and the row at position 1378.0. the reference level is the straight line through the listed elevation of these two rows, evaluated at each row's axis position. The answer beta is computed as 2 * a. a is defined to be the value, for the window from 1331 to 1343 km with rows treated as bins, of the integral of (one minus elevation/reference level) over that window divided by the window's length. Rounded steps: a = -0.12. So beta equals -0.2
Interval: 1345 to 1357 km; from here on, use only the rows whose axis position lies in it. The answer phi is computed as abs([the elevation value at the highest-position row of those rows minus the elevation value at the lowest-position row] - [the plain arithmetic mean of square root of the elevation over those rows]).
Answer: 3.1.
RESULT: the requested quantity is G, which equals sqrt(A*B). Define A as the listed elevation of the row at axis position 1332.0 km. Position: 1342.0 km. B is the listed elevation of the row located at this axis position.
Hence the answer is 7.56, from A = 7.688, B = 7.442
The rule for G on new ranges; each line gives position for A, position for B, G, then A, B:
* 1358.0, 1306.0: 6.64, 6.522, 6.76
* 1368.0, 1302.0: 6.90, 7.361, 6.463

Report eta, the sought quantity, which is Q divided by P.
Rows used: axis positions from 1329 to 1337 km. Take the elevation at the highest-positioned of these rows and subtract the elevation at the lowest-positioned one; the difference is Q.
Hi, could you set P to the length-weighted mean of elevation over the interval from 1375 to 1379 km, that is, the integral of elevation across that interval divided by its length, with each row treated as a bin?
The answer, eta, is -0.03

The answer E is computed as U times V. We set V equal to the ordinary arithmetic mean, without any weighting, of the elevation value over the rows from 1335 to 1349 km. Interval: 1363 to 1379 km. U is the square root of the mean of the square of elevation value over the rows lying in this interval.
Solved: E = 52.9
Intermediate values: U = 7.3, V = 7.3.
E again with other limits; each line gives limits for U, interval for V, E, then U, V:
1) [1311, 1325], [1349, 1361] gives 44.9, 7.4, 6.1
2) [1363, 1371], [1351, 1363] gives 45.8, 7.3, 6.3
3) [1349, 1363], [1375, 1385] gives 44.5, 6.3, 7.1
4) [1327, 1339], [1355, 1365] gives 52.8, 7.9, 6.7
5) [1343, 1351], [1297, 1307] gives 43.6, 6.5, 6.7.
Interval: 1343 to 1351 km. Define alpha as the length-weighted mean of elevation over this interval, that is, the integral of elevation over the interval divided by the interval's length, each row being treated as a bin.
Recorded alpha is 6.5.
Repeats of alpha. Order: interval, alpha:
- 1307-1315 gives 6.8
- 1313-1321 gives 7.3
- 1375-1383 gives 7.1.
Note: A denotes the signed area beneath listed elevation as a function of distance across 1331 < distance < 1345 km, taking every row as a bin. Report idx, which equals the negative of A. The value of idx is -107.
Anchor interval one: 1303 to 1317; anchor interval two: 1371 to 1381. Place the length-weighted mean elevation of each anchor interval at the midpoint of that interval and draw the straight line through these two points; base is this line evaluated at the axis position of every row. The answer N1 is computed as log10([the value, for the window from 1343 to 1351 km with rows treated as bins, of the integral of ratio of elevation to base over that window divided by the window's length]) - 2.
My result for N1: -2.03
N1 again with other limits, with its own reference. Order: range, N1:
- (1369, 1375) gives -1.99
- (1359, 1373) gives -2.00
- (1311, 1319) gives -1.98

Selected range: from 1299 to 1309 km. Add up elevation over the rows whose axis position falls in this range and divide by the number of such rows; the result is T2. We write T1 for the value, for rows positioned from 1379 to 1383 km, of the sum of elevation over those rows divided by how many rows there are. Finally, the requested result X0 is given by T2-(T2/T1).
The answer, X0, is 5.70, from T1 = 7.1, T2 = 6.6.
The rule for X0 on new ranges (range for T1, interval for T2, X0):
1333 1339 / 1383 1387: 6.07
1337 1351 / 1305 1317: 5.89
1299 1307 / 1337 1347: 6.27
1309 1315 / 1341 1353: 5.59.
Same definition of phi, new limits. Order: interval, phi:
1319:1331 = 2.4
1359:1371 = 2.0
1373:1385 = 2.8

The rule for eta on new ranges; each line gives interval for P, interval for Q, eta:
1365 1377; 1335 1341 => 0.03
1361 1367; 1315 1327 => 0.12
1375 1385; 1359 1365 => 0.10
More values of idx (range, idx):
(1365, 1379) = -102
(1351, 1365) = -90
